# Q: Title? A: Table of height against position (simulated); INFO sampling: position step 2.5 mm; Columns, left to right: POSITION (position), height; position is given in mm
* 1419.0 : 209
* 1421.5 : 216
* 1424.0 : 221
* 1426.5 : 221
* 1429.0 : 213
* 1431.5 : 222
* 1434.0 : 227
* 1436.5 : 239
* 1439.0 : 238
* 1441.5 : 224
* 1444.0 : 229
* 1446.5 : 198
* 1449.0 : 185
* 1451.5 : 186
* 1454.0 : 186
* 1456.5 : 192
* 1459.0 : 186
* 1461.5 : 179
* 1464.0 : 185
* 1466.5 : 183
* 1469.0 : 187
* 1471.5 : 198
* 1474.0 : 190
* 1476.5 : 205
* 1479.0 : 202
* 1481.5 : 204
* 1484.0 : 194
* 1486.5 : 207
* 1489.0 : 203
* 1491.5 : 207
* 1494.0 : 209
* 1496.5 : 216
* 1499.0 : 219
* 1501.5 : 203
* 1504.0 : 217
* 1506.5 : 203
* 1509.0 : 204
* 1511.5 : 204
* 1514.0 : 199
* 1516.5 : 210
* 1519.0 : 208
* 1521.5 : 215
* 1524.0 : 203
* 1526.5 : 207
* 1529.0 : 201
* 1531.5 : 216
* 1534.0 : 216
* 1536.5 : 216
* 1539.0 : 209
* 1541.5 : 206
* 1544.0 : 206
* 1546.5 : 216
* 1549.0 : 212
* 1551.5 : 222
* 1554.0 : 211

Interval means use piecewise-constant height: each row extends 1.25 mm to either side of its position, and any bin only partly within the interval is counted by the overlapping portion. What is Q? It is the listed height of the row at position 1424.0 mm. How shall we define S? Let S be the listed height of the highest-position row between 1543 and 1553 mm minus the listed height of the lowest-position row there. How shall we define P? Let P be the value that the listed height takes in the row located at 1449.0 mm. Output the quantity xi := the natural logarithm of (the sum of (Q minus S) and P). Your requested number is 5.97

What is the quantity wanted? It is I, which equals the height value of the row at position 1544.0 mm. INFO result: 206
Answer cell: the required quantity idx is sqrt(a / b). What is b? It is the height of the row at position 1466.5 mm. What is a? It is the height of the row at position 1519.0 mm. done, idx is 1.07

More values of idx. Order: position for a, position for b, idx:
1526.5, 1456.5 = 1.04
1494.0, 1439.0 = 0.94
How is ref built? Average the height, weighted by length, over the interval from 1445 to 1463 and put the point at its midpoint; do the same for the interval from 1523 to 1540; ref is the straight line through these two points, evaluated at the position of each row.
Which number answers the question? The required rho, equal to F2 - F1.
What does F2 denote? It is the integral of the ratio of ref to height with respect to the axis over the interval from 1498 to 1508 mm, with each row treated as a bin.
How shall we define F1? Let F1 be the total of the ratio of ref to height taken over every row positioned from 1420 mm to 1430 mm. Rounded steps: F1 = 3.30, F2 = 9.6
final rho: 6.3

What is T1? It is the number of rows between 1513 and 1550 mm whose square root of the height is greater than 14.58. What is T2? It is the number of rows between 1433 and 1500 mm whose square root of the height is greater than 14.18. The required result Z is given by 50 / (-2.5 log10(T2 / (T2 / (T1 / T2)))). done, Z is 45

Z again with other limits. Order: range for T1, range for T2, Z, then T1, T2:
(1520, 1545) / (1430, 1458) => 114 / 4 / 6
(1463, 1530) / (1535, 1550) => 114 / 4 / 6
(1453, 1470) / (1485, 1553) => 0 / 0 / 25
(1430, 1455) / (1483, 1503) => 299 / 6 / 7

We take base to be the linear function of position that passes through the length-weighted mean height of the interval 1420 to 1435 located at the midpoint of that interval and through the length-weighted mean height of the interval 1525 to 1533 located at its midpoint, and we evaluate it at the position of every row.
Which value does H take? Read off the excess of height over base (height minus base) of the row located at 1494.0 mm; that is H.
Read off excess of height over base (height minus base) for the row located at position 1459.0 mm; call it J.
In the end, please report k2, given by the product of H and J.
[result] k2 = 93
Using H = -3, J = -30.1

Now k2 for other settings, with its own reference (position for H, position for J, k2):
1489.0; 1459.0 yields 291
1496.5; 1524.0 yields -24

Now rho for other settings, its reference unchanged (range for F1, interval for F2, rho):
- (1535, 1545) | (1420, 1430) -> 4.2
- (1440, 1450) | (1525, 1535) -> 6.4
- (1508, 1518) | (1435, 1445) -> 3.9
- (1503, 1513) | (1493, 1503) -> 5.5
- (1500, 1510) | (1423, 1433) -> 4.3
